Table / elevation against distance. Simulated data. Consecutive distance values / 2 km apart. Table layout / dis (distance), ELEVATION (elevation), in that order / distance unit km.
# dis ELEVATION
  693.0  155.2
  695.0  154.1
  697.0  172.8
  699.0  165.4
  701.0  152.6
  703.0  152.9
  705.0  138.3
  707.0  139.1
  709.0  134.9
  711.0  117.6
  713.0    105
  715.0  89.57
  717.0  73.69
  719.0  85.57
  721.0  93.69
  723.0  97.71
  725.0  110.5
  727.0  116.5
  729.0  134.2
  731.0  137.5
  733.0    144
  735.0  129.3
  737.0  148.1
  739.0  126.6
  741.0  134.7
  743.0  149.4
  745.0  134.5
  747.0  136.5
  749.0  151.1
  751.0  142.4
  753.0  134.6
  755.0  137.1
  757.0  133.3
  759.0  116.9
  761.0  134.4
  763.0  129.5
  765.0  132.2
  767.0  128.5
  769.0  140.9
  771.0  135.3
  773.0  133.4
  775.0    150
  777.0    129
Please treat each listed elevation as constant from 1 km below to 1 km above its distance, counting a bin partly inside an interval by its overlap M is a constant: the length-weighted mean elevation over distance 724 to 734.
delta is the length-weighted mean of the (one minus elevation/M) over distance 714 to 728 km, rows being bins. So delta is 0.26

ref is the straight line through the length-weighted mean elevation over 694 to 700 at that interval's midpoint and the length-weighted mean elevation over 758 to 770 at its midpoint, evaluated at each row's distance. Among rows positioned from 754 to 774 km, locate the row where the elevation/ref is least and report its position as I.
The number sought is 759.0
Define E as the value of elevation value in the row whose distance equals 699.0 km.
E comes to 165.4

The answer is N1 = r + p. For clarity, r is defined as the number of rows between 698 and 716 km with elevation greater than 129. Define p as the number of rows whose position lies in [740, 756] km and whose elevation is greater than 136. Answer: 11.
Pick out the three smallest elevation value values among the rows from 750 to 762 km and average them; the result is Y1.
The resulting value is 128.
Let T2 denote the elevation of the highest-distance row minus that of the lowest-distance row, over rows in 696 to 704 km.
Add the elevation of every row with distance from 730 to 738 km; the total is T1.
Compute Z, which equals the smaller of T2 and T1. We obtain -20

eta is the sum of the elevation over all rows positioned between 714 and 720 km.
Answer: 249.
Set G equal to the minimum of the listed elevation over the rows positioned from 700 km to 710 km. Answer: 134.9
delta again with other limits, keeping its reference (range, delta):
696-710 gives -0.17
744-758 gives -0.08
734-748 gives -0.07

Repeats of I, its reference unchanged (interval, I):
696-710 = 709.0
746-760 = 759.0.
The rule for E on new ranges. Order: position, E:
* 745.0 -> 134.5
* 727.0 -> 116.5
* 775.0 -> 150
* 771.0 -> 135.3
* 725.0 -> 110.5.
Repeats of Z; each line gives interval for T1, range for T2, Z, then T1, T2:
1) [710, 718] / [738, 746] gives 8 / 386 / 8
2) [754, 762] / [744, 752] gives 8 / 522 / 8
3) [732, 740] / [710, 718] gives -44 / 548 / -44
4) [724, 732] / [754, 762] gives -3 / 499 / -3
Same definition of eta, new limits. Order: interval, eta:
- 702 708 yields 430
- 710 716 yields 312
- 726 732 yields 388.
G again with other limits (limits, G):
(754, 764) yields 116.9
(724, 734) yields 110.5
